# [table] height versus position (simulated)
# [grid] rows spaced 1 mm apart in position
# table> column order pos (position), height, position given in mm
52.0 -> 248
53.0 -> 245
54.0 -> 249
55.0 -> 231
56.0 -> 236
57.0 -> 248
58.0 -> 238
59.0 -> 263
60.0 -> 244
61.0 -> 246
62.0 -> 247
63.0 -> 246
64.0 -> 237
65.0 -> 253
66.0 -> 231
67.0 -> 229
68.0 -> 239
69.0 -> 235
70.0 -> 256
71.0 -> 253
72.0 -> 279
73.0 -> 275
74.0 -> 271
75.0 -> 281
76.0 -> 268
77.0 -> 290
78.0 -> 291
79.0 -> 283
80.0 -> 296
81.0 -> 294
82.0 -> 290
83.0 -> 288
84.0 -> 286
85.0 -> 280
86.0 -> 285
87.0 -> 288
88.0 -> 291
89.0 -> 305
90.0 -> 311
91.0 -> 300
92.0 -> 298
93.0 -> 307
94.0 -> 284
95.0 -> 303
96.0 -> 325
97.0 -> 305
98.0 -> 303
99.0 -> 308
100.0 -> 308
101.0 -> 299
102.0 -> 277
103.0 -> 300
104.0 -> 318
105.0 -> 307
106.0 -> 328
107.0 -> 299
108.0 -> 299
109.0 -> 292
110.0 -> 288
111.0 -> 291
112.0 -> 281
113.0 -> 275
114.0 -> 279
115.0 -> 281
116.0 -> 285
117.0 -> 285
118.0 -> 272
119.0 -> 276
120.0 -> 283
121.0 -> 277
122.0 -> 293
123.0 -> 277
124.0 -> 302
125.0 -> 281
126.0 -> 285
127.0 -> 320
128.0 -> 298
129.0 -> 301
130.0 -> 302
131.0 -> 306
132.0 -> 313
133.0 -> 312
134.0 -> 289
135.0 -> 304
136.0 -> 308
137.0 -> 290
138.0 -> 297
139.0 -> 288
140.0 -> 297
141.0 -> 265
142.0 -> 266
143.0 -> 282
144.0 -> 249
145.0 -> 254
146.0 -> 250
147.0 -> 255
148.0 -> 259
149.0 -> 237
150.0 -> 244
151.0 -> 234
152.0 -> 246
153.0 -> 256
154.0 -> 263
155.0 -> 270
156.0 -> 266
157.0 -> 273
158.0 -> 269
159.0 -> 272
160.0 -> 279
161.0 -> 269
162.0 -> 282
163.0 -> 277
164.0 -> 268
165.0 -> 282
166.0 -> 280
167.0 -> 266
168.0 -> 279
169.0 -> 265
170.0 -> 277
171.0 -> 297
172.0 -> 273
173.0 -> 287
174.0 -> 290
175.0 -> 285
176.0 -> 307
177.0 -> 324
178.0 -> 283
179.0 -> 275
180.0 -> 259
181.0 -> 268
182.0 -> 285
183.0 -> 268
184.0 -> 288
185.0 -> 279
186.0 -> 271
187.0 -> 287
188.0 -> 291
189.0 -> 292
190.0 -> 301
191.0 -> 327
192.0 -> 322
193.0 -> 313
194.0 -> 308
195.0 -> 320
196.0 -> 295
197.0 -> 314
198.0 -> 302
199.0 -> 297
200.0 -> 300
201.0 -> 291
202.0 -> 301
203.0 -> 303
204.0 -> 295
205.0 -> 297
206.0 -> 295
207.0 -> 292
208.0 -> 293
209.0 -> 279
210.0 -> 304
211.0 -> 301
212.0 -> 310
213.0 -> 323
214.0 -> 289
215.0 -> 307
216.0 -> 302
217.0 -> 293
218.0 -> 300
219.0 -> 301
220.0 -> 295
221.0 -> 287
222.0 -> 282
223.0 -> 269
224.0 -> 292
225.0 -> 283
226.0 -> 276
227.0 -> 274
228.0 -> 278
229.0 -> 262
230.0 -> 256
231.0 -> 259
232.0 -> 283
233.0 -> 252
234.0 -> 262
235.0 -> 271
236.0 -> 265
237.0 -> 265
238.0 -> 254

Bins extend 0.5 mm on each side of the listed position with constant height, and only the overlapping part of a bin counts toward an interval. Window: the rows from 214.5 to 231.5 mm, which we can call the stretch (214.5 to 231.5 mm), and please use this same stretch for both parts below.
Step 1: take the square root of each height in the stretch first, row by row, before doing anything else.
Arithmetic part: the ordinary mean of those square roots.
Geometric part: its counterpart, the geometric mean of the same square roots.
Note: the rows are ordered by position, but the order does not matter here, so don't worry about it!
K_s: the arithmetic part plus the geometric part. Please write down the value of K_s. 33.6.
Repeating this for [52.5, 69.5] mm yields 31.1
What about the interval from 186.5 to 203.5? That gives 34.8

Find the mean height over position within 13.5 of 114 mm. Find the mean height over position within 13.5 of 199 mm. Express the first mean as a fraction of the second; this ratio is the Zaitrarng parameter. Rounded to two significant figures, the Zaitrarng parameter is 0.97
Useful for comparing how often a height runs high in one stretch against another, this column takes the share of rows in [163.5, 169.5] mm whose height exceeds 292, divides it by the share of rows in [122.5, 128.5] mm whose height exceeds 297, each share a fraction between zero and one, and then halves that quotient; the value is 0.0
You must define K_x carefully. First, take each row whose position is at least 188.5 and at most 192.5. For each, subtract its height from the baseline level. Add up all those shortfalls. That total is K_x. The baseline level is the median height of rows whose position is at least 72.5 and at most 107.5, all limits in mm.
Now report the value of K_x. -58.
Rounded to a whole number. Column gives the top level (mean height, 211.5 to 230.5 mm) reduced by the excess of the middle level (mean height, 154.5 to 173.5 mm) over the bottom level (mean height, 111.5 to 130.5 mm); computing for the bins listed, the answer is 300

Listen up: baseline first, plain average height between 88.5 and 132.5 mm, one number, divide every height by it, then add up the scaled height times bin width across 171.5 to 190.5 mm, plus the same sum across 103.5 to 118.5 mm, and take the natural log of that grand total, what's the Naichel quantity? 3.50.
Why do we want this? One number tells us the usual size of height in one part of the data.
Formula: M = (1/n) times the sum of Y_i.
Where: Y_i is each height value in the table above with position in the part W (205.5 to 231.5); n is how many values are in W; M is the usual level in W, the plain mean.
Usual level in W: 289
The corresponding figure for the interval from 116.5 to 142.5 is 292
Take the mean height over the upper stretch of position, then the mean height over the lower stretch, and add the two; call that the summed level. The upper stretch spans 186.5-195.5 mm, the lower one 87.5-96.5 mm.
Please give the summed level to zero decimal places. 609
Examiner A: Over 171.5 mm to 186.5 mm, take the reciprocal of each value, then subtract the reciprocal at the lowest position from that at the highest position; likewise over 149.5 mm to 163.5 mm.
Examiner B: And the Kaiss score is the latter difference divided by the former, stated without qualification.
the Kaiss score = -18.1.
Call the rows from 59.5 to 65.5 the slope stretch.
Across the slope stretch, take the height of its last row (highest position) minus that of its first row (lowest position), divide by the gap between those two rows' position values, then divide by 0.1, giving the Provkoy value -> 18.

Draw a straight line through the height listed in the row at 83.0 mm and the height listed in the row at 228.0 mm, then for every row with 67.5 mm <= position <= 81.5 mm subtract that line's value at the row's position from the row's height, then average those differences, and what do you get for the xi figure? -16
